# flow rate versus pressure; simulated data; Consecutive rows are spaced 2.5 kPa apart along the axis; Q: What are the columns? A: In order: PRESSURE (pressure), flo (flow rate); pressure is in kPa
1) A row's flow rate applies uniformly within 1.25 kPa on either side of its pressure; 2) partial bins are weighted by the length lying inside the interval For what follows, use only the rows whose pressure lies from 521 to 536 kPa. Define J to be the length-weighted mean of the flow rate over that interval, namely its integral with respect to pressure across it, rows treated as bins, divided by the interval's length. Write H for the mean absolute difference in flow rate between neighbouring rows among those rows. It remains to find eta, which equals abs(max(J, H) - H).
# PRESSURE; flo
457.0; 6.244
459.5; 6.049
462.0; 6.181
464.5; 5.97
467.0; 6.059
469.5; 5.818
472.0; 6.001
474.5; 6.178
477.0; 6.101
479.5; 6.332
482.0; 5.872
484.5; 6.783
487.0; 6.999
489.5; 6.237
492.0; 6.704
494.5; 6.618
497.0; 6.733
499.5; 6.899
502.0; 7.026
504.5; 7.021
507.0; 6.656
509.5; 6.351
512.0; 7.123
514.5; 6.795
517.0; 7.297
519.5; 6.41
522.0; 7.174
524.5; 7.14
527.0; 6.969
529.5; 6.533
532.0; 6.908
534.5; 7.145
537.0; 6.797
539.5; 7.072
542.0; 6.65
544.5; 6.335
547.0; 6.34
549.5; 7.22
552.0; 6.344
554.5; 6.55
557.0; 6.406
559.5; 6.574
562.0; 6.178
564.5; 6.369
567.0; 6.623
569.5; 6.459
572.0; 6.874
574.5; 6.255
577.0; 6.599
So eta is 6.72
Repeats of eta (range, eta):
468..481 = 5.91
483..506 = 6.53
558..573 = 6.22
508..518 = 6.34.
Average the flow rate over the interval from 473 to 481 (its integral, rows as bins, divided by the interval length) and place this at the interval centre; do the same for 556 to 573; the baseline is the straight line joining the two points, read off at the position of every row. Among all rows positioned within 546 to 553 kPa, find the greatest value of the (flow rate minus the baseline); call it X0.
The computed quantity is 0.78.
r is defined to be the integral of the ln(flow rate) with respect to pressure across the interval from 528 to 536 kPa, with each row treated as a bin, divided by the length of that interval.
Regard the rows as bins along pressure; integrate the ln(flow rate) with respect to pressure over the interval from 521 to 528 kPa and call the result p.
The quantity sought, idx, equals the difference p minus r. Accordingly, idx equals 11.8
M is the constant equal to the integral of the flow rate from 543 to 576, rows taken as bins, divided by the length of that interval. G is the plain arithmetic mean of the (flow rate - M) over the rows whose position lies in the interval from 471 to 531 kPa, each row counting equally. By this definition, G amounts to 0.16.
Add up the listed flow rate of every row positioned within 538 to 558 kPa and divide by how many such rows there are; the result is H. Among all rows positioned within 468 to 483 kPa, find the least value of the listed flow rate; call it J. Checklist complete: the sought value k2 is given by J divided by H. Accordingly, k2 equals 0.880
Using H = 6.61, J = 5.818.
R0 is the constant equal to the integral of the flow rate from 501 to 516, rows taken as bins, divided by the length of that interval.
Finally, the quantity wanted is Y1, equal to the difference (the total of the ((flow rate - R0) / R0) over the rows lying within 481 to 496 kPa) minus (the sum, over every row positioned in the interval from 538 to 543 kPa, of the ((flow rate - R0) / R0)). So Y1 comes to -0.27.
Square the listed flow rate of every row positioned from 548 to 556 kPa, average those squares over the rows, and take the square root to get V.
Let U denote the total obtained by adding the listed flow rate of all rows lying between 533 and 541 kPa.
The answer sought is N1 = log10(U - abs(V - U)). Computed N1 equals 0.827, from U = 21.0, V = 6.72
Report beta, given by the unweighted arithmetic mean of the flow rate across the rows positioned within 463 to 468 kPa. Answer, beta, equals 6.0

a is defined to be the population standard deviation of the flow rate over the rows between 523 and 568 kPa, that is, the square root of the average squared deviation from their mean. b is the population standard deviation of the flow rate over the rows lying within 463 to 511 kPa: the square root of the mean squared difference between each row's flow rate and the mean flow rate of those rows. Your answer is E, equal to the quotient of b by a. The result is 1.3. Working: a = 0.32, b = 0.402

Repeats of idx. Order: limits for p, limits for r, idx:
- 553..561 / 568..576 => 13.1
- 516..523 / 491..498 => 11.7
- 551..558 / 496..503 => 11.1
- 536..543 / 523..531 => 11.5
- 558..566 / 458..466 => 13.0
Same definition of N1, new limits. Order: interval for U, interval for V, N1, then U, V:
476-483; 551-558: 0.808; 18.3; 6.43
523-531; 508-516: 0.830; 20.6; 6.76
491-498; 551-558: 0.808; 20.1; 6.43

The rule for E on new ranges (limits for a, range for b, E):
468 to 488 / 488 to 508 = 0.6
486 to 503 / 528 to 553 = 1.3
